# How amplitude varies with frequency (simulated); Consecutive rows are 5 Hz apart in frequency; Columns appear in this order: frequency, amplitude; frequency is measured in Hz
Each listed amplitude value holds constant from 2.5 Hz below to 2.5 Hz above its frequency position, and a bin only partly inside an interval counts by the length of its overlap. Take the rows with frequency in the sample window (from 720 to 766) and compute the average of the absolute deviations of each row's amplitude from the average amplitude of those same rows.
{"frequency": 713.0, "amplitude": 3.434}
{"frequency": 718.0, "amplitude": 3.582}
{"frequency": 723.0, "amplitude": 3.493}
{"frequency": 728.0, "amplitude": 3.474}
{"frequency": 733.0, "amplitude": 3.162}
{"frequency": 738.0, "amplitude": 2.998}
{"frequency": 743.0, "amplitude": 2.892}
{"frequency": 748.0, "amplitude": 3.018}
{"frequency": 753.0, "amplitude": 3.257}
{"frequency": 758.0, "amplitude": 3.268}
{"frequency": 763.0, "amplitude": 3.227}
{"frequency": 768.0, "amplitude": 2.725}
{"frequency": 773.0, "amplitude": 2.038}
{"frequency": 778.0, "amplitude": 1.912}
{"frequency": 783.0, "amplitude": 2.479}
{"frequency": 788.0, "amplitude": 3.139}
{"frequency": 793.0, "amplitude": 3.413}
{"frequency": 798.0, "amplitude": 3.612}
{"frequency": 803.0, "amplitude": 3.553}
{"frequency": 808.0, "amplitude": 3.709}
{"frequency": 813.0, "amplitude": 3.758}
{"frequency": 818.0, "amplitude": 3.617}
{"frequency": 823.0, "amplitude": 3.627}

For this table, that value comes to 0.16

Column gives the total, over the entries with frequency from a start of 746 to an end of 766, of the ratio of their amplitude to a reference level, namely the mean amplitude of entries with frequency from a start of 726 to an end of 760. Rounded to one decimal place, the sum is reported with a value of 4.1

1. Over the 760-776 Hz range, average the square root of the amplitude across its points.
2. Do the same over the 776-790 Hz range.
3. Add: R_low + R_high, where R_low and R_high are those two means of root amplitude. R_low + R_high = 3.2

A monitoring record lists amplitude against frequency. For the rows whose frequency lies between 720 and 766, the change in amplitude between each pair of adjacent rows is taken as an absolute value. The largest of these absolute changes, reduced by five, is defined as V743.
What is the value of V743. -4.69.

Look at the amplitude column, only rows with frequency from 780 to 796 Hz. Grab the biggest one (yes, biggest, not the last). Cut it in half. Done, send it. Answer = 1.71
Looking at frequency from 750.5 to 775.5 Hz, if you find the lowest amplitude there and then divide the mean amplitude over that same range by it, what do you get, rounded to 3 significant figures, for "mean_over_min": 1.42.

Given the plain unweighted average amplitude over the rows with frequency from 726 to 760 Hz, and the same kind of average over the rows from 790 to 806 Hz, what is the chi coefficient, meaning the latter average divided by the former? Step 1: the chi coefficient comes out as 1.12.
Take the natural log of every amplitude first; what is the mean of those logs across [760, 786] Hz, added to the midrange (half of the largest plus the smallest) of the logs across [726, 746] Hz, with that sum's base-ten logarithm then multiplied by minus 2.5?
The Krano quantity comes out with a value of -0.78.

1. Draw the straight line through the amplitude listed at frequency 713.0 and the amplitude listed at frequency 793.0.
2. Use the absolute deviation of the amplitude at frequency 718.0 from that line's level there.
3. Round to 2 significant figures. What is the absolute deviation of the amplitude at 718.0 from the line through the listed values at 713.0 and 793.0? 0.15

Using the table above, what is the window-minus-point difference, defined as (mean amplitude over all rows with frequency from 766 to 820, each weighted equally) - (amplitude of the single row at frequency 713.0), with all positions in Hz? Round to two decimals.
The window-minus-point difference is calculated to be -0.35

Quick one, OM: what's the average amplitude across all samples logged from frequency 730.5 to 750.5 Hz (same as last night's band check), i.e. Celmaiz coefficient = 3.0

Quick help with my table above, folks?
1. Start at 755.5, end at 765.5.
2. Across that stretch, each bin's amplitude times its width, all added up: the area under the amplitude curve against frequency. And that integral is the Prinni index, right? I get 32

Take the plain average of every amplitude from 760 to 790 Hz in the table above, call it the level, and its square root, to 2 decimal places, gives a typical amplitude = 1.61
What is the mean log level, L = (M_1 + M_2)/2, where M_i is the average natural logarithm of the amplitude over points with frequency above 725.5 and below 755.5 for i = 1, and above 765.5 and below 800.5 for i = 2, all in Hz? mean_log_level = 1.06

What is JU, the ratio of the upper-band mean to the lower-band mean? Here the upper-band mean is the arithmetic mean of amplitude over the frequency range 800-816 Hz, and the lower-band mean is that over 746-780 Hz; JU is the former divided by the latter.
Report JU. 1.32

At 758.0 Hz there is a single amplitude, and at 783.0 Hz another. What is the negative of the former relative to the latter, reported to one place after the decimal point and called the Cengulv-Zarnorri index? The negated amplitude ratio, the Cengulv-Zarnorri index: -1.3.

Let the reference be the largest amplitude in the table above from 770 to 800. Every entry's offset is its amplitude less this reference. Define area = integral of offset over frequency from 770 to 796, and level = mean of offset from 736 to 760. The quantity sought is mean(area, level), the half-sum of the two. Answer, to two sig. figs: -13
